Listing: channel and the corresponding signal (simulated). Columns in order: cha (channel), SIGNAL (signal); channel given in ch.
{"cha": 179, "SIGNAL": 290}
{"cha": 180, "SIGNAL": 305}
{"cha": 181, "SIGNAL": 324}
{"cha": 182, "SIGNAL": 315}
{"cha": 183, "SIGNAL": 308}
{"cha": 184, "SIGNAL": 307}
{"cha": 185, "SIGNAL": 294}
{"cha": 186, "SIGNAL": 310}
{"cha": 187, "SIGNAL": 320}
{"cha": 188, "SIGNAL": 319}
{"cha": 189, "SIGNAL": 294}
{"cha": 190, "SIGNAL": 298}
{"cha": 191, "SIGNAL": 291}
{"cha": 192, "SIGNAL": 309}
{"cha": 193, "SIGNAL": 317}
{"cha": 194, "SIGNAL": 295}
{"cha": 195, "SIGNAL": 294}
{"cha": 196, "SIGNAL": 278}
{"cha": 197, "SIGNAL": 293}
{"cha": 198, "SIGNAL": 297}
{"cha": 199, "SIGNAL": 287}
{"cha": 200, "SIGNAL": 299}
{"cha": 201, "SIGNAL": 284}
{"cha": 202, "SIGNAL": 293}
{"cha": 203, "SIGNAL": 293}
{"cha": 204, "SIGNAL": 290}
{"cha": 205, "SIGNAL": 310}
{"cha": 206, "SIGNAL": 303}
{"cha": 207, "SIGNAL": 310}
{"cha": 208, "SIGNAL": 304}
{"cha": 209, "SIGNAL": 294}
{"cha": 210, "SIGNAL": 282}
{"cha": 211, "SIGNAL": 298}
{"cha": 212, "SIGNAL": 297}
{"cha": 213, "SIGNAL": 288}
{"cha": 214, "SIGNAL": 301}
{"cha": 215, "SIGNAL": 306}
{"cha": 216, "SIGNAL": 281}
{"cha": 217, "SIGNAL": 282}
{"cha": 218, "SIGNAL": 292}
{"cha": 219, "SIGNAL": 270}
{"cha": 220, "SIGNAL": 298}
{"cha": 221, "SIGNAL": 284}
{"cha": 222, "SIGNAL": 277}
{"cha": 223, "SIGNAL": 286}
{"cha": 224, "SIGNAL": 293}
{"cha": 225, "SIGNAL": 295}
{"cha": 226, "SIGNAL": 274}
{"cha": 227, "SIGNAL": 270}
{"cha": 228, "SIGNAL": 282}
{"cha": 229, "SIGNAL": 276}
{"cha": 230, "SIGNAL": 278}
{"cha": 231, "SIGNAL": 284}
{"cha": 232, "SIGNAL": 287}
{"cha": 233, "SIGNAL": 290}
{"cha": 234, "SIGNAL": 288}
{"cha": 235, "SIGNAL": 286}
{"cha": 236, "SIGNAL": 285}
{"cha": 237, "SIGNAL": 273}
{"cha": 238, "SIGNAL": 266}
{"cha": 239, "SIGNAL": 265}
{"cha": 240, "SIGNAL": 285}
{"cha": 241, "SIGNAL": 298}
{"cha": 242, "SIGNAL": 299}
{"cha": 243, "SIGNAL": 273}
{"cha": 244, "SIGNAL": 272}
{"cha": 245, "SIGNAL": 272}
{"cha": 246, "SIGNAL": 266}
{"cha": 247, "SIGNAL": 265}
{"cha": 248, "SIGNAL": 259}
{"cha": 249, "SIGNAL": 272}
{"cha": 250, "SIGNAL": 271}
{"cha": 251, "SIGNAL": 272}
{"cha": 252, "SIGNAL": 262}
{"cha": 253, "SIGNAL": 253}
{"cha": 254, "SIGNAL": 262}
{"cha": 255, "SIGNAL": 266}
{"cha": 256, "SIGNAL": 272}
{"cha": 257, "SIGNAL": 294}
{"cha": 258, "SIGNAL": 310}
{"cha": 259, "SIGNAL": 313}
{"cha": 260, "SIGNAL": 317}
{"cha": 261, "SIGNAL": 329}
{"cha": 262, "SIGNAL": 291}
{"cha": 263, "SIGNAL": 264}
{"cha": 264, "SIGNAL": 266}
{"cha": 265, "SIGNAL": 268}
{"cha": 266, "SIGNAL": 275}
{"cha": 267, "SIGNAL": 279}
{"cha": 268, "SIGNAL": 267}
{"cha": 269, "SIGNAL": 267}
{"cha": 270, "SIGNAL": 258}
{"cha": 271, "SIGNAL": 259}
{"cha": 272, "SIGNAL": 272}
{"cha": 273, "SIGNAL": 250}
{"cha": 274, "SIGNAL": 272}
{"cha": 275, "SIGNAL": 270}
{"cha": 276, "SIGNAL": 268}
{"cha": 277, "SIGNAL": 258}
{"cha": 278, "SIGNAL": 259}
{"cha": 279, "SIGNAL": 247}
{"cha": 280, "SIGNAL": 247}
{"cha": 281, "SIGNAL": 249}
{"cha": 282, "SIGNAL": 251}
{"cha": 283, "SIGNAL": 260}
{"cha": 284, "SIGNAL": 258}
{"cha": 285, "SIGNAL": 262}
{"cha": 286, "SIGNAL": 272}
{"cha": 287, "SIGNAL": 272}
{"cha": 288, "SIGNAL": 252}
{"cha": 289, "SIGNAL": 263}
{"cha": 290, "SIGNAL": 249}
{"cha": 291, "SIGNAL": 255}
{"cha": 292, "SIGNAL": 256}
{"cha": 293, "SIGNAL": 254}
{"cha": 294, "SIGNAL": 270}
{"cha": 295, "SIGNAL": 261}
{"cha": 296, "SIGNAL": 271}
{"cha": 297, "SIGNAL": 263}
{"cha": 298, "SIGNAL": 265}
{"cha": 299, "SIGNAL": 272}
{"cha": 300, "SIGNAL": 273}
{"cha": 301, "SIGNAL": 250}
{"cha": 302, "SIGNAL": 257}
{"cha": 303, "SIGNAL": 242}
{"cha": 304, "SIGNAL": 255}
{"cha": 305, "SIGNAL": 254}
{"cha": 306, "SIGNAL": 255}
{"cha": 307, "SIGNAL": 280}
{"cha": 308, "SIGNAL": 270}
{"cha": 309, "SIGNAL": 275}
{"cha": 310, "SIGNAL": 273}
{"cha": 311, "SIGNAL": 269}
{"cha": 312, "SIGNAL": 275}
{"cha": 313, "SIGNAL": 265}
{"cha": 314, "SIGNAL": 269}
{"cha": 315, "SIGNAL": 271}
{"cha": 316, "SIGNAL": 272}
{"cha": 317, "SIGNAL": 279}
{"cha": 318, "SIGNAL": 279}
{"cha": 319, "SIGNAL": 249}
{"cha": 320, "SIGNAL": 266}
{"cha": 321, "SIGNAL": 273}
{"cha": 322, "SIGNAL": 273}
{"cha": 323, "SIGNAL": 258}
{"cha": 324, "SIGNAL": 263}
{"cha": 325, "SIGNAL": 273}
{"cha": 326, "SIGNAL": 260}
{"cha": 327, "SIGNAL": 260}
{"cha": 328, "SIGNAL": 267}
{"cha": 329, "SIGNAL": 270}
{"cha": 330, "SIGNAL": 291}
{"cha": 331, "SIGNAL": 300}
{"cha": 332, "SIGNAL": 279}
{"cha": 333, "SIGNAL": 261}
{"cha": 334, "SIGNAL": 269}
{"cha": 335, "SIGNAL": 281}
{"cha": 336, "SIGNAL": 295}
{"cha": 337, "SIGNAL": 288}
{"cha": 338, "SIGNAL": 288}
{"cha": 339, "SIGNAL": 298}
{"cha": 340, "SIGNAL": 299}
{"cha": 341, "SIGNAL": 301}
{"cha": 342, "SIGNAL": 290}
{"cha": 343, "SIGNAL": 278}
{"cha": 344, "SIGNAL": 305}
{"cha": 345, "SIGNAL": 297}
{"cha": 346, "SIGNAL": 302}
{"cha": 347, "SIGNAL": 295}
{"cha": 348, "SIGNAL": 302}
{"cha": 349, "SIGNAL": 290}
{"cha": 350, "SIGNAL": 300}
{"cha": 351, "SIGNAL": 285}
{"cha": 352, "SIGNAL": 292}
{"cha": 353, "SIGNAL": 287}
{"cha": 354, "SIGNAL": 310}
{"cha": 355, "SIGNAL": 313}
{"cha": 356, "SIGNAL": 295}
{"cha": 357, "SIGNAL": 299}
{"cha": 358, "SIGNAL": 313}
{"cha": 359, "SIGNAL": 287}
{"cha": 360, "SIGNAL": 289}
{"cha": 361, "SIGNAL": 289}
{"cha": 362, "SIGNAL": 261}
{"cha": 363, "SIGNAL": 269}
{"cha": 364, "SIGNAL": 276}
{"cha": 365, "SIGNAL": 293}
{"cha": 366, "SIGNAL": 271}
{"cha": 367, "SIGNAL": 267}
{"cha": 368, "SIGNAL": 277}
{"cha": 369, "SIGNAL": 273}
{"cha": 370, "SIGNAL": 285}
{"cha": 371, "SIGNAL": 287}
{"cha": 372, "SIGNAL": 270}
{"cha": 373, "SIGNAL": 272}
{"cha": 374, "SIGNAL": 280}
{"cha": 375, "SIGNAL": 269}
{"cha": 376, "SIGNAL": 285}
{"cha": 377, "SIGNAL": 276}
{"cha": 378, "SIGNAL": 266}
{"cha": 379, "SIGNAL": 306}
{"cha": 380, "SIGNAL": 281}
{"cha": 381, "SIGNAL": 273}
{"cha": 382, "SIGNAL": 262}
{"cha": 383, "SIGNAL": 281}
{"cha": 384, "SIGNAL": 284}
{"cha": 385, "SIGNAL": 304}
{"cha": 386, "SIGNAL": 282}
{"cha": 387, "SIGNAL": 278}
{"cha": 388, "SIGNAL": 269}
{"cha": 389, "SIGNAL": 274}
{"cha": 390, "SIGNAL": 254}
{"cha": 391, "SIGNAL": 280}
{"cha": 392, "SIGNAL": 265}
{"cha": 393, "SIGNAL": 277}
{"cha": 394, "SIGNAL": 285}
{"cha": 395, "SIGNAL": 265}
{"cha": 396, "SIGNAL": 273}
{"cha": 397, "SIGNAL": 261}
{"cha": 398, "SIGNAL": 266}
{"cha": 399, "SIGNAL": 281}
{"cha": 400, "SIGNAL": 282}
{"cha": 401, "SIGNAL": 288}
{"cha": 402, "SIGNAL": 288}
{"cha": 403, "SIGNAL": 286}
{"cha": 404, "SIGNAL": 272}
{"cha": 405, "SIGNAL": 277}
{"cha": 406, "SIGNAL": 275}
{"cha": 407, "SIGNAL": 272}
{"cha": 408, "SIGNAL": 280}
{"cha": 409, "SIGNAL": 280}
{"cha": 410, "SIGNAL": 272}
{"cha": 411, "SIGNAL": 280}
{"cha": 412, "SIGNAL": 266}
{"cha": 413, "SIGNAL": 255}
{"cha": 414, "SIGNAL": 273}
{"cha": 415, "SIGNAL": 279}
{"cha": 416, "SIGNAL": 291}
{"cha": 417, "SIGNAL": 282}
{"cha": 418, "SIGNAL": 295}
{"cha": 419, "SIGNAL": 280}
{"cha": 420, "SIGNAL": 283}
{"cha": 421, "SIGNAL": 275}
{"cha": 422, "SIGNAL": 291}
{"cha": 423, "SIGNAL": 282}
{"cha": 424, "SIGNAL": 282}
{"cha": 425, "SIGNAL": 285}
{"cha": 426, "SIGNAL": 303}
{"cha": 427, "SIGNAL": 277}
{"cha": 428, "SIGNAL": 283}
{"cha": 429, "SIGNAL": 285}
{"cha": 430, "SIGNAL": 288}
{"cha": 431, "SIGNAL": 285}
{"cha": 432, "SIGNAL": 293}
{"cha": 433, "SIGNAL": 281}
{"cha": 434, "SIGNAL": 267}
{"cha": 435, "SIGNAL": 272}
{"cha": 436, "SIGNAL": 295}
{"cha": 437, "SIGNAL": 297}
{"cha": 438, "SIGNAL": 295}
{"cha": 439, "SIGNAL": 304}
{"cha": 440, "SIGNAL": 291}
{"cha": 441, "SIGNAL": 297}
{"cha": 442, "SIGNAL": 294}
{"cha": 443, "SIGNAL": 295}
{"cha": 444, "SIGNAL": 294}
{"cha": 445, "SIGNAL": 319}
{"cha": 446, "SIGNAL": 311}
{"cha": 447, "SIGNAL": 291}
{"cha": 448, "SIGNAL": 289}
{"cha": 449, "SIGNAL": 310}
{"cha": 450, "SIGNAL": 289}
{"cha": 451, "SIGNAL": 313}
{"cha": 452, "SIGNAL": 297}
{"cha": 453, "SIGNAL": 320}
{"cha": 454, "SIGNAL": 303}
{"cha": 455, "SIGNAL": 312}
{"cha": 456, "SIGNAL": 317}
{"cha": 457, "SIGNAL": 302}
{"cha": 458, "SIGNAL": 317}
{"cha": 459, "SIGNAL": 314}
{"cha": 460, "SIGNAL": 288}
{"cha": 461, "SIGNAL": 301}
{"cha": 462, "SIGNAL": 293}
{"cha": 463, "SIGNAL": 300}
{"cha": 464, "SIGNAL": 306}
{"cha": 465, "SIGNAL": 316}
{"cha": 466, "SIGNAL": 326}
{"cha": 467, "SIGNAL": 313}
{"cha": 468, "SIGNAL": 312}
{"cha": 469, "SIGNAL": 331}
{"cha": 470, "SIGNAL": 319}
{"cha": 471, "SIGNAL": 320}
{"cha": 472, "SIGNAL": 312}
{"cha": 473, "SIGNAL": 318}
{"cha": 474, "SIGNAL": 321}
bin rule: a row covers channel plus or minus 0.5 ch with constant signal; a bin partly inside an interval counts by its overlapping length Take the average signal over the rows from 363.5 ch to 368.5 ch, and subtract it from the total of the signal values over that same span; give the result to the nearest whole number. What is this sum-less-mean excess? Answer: 1107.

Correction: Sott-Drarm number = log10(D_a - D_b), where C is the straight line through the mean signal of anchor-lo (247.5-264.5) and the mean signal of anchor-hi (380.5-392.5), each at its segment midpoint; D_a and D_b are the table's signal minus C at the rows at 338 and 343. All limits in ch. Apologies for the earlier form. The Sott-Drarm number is 0.99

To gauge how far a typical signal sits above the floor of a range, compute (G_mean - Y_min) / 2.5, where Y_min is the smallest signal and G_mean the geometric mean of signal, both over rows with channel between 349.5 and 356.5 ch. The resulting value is 4.9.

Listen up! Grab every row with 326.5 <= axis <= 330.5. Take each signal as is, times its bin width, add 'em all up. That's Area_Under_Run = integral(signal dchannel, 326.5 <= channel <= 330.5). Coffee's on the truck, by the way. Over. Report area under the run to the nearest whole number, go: 1088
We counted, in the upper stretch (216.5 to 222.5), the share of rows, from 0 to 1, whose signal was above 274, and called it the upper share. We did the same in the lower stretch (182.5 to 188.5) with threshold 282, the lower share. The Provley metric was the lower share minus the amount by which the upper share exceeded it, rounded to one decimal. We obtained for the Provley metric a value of 1.2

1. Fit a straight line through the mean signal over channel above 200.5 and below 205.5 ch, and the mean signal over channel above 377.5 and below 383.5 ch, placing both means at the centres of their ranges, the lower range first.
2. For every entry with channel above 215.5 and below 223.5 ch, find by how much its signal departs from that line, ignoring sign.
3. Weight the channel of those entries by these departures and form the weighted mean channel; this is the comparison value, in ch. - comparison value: 219.4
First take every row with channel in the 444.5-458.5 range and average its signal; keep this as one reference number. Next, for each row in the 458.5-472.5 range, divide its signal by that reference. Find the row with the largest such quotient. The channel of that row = 469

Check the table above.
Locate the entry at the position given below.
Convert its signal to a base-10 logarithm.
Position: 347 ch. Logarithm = 2.47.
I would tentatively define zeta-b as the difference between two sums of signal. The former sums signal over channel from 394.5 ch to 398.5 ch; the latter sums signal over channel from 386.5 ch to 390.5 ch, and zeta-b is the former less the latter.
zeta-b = -10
